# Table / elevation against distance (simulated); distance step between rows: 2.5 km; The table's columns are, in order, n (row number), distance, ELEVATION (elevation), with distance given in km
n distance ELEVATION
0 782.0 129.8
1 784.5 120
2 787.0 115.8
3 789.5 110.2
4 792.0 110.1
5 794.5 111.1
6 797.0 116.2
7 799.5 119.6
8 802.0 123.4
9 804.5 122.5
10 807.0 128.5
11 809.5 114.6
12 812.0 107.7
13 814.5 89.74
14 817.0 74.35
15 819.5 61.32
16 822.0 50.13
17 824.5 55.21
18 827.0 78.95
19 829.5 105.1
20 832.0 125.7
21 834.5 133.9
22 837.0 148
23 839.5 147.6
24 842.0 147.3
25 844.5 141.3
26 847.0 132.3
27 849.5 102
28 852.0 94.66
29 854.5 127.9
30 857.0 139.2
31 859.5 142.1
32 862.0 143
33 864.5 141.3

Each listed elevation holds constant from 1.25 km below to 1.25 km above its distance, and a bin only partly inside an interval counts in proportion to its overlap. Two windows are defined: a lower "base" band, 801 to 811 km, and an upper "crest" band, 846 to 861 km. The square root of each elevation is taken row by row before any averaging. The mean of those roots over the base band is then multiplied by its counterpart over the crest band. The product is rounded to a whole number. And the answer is 122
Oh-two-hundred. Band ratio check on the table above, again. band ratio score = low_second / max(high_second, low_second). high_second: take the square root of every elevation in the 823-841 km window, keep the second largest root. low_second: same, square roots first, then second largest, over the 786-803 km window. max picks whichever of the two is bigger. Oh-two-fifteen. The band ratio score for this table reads 0.90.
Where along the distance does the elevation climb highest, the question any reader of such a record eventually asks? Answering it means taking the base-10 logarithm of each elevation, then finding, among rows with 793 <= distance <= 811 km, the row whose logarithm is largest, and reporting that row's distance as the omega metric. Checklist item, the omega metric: 807.0 km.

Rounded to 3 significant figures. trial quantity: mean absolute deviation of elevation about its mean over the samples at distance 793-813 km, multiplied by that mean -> 655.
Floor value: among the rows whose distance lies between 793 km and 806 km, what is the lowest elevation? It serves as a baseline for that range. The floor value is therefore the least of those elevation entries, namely 111.1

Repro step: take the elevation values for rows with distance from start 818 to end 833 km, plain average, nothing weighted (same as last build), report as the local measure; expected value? 79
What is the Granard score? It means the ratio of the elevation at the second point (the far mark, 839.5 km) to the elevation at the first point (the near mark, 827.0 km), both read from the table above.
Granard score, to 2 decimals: 1.87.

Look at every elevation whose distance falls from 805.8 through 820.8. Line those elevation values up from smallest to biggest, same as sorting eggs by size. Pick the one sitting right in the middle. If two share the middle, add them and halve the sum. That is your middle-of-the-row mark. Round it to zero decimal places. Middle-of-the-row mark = 99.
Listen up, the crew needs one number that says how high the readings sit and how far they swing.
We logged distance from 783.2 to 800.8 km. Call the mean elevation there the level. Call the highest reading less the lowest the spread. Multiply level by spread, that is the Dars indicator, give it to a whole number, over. 1136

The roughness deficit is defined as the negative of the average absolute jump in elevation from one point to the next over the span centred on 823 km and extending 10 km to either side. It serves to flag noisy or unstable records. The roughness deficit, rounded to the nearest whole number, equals -16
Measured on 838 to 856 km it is -14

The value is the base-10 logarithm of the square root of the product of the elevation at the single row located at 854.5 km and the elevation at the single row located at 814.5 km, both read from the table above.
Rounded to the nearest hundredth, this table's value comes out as 2.03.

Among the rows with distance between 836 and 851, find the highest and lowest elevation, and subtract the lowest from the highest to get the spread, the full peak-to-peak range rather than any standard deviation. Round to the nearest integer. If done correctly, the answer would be 46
